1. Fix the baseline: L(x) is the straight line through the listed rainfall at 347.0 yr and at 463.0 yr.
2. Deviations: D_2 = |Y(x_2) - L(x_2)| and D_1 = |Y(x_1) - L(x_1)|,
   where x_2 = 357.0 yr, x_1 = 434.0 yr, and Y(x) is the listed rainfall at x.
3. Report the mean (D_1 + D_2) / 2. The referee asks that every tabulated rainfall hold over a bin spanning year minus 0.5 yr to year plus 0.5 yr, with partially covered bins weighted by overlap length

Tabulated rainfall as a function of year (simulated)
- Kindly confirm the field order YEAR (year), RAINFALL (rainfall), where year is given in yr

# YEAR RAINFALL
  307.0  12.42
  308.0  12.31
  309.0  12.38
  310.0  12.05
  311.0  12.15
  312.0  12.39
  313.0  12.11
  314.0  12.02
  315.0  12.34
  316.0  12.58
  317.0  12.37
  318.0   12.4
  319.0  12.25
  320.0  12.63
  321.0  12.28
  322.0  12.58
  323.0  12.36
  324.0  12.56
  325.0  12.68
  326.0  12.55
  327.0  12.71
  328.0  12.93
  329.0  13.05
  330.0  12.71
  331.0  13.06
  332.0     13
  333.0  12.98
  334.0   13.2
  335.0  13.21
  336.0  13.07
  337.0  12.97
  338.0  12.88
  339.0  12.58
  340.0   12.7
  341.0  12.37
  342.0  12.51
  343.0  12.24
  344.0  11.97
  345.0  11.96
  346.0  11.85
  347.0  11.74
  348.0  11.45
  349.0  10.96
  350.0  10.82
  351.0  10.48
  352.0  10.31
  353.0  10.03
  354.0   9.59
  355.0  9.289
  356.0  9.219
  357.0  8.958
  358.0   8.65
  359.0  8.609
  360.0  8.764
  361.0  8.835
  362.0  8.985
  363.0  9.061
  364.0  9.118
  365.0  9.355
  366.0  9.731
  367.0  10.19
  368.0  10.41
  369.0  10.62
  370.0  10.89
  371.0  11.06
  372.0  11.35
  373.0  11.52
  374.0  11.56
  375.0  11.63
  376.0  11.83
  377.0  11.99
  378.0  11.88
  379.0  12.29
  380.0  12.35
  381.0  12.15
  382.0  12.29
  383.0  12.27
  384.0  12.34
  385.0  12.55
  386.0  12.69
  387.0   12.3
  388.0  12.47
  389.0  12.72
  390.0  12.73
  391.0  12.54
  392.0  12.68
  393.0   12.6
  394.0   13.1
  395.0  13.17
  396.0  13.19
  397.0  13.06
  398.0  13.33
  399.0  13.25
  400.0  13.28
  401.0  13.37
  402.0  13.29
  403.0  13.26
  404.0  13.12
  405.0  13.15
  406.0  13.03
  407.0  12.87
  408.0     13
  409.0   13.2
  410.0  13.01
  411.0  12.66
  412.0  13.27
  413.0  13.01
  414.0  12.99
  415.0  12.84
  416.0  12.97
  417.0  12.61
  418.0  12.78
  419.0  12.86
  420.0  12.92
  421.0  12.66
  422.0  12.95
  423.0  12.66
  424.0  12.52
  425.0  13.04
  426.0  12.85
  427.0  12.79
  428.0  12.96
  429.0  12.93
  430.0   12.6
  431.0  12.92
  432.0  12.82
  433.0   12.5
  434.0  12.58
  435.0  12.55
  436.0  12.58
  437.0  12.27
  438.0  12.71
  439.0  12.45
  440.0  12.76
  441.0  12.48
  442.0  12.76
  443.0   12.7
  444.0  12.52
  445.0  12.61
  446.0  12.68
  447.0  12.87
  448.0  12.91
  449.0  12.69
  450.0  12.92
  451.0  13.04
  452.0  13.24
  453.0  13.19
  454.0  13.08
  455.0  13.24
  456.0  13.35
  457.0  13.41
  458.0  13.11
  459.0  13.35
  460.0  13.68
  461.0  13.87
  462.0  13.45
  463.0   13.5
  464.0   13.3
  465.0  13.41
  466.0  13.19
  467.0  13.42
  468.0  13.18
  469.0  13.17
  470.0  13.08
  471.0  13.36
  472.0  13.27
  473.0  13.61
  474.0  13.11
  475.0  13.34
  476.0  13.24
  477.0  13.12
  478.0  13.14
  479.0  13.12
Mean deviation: 1.7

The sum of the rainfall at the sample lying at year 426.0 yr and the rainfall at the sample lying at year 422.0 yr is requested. 25.8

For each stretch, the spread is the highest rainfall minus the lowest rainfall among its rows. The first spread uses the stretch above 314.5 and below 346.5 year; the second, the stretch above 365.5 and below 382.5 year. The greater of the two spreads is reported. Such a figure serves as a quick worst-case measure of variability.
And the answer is 2.6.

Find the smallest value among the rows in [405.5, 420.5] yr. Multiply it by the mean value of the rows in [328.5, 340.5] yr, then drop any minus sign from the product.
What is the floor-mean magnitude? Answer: 163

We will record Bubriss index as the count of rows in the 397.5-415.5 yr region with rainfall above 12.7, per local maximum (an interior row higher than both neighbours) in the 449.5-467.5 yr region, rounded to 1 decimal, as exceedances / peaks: 3.4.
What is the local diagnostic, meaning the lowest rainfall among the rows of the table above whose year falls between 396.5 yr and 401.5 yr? 13.06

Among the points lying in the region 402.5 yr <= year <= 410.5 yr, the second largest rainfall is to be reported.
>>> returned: 13.2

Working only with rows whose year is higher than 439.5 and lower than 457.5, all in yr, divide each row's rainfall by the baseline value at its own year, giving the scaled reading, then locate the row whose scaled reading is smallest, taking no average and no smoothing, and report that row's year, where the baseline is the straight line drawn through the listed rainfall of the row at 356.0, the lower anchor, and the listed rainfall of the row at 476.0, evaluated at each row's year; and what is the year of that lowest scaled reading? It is 449.0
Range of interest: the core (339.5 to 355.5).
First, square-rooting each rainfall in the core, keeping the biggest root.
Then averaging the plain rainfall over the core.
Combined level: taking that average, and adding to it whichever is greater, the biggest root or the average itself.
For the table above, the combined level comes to 22.5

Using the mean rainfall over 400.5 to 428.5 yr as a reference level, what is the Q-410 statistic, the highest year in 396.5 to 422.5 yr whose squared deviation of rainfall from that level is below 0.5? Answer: 422.0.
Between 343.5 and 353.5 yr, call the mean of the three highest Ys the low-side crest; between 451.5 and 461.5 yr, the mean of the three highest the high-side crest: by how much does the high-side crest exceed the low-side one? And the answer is 1.73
